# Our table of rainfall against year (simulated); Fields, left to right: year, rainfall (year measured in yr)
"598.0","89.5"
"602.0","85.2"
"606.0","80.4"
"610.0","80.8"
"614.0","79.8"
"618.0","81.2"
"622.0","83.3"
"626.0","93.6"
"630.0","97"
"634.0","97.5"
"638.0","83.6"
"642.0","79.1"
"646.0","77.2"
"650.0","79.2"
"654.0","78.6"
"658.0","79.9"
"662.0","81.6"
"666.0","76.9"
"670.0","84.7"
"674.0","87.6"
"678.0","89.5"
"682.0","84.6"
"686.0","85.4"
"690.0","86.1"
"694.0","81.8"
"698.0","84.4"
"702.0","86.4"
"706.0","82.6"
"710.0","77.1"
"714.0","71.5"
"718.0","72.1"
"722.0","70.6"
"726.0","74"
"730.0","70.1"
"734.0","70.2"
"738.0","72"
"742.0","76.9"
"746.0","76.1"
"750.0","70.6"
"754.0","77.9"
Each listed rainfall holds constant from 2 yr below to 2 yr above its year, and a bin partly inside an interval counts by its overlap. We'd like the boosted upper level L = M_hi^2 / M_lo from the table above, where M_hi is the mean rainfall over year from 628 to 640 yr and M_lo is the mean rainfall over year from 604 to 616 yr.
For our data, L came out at 107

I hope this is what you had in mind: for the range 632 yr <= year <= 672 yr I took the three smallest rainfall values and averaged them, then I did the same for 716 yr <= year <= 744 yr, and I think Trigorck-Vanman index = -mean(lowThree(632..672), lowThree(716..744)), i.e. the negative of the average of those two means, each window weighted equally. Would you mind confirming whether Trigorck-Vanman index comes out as -73.9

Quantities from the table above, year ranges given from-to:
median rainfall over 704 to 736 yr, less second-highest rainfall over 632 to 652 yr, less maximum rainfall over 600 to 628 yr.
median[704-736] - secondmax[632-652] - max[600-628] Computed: -105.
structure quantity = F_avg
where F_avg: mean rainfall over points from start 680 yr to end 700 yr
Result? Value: 84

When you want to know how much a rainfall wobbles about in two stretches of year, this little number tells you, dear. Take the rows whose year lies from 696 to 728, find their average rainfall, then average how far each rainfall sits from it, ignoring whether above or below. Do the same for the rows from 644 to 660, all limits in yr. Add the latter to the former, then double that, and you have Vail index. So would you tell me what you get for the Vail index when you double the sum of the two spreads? 12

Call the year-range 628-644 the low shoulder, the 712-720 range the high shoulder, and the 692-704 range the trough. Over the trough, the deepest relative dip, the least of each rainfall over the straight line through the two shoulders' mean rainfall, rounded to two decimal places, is 1.07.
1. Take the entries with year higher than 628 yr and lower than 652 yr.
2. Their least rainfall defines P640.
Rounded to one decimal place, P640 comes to 77.2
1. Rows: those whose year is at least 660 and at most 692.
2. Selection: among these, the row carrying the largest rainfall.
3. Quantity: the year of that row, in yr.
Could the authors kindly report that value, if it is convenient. 678.0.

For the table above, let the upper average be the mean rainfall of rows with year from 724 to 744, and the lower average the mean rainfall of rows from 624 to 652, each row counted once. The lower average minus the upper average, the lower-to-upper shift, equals 14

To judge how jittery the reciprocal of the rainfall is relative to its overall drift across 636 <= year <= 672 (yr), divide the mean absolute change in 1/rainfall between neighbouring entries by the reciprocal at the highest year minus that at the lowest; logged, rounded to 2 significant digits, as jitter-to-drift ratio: -3.1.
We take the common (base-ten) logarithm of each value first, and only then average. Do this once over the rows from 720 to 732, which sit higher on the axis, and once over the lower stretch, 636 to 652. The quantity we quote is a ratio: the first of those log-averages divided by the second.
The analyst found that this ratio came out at 0.98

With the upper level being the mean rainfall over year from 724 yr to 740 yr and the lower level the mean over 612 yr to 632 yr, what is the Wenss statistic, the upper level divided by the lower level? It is 0.82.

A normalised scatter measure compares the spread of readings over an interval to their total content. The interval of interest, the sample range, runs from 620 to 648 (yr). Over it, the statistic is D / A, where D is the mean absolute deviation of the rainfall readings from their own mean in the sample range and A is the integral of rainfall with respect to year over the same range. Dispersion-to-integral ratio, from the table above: 0.0031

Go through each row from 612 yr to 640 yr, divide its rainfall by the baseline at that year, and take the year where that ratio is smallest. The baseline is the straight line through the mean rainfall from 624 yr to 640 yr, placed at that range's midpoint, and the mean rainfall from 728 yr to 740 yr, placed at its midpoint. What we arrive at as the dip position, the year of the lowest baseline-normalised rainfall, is 614.0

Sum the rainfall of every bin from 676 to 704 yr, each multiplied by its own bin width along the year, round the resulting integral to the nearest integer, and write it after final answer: 2393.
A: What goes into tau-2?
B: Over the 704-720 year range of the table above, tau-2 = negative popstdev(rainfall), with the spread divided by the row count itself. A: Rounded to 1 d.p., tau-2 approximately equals -4.5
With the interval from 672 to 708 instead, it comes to -2.3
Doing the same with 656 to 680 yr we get -4.4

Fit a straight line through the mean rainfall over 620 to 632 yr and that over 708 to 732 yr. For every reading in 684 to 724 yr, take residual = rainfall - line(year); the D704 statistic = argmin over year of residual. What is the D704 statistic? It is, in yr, 714.0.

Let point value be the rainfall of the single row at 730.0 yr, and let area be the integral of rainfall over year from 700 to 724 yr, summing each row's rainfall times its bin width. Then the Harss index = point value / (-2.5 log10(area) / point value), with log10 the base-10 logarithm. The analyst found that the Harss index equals -602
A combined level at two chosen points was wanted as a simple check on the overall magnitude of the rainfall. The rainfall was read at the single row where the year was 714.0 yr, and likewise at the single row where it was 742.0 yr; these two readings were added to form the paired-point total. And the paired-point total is 148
